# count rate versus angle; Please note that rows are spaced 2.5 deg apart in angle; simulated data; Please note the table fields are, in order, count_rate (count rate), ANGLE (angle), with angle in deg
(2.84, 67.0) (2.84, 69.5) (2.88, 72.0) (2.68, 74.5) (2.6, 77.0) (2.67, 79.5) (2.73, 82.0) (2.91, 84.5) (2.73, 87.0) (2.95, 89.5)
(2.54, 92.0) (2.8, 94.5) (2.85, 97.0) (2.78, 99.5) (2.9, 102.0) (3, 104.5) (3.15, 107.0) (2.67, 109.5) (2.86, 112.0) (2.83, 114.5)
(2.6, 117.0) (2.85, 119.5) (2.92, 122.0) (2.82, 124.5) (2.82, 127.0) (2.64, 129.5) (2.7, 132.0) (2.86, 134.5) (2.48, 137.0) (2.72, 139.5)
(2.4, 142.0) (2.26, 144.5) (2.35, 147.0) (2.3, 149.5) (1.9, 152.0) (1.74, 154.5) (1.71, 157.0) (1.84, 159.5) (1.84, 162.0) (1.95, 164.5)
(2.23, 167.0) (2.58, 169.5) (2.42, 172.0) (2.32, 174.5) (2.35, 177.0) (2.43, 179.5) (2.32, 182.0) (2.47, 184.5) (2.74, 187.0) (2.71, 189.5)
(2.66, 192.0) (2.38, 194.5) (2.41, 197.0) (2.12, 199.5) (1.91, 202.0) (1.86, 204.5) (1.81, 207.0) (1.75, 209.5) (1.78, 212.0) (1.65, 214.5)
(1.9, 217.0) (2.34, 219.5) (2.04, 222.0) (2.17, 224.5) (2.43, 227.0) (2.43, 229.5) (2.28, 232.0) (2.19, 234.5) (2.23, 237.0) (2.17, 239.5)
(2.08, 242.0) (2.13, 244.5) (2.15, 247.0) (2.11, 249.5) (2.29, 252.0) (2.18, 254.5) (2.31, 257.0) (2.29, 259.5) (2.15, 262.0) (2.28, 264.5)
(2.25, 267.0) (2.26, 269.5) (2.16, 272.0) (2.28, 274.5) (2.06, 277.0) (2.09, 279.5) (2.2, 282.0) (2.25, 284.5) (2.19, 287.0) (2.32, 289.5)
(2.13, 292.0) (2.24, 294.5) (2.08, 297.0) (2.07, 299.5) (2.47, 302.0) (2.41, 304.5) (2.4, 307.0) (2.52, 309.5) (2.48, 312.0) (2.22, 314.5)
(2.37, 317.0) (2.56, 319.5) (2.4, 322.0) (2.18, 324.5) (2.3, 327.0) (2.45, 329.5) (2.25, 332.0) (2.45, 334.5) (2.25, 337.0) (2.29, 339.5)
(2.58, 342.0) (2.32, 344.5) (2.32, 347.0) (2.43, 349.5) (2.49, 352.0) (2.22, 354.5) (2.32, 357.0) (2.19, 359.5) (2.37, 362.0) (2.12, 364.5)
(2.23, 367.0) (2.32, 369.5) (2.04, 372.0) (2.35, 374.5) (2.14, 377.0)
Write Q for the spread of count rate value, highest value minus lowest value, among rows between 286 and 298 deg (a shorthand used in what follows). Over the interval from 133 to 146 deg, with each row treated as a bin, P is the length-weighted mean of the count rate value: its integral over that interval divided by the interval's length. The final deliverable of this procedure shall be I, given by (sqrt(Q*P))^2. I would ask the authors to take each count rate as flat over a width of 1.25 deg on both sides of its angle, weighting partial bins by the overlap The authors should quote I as 0.61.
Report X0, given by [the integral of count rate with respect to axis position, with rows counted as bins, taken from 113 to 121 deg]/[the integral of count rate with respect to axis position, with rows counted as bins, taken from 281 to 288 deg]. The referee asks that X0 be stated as 1.43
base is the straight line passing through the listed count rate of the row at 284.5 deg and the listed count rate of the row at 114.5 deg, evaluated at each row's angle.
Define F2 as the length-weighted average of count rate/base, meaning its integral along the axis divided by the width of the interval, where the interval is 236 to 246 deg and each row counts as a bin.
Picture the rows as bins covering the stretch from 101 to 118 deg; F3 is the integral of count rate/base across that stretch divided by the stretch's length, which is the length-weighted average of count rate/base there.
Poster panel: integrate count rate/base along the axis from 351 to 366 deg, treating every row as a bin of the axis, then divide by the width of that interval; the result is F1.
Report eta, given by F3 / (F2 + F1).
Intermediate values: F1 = 1.14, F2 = 0.90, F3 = 1.00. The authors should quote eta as 0.49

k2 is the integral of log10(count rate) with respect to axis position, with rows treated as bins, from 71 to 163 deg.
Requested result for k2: 38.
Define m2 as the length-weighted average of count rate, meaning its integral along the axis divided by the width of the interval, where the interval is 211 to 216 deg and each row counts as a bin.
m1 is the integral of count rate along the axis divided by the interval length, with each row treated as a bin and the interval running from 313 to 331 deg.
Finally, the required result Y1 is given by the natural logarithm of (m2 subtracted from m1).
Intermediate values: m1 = 2.35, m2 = 1.72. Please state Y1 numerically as -0.5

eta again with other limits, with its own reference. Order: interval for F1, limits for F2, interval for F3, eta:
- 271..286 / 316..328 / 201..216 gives 0.34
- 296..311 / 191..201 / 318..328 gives 0.56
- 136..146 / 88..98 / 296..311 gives 0.57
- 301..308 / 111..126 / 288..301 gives 0.46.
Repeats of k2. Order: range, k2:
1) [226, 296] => 24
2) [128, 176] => 17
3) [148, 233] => 28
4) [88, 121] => 15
